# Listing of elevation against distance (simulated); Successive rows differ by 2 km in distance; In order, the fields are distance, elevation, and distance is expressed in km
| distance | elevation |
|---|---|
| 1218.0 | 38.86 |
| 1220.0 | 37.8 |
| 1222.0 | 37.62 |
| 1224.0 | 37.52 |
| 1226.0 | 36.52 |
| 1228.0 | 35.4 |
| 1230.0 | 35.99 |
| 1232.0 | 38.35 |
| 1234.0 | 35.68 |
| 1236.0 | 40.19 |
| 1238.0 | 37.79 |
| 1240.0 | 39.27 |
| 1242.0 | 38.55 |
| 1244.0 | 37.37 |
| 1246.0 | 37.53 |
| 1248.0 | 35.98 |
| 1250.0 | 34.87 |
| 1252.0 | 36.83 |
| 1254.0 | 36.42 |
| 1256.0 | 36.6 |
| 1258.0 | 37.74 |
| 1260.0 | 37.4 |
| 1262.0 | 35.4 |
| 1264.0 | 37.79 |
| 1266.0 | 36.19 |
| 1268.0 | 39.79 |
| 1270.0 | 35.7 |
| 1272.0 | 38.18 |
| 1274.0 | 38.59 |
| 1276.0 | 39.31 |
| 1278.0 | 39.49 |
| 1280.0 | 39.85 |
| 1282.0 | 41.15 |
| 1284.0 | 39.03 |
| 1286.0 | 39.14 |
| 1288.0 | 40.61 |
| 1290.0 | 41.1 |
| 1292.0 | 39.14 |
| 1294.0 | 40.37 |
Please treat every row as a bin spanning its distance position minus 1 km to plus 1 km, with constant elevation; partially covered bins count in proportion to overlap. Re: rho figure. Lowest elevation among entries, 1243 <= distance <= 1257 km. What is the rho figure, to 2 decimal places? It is 34.87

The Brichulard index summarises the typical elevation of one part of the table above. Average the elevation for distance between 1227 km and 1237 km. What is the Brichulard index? 37.1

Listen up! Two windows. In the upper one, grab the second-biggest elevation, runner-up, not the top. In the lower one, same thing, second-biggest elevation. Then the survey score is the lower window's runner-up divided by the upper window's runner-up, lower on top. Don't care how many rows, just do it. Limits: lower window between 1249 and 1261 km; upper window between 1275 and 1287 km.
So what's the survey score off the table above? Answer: 0.94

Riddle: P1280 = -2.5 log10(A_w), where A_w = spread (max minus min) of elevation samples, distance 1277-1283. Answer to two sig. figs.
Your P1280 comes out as -0.55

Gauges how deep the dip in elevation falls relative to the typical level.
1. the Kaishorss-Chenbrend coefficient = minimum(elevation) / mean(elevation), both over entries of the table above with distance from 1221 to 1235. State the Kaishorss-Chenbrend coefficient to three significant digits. 0.964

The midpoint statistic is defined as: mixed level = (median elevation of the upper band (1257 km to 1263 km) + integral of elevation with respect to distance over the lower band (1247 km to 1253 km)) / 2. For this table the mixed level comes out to 126.4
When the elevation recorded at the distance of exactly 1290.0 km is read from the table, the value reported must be 41.1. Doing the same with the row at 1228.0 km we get 35.4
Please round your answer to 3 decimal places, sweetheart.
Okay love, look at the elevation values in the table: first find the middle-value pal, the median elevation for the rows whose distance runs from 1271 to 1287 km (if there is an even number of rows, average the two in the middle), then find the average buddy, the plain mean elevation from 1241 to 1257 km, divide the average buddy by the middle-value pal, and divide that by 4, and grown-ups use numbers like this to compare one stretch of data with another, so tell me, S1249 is 0.234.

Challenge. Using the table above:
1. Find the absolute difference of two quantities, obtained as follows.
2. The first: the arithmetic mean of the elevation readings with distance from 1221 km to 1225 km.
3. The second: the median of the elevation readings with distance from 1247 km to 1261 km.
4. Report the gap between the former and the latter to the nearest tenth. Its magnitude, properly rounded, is 1.0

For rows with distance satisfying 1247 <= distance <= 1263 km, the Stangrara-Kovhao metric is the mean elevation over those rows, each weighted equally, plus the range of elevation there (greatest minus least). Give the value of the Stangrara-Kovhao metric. 39.3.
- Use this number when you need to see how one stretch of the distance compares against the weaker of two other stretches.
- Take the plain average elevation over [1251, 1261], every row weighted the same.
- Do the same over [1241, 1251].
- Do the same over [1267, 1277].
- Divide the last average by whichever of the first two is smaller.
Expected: 1.039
